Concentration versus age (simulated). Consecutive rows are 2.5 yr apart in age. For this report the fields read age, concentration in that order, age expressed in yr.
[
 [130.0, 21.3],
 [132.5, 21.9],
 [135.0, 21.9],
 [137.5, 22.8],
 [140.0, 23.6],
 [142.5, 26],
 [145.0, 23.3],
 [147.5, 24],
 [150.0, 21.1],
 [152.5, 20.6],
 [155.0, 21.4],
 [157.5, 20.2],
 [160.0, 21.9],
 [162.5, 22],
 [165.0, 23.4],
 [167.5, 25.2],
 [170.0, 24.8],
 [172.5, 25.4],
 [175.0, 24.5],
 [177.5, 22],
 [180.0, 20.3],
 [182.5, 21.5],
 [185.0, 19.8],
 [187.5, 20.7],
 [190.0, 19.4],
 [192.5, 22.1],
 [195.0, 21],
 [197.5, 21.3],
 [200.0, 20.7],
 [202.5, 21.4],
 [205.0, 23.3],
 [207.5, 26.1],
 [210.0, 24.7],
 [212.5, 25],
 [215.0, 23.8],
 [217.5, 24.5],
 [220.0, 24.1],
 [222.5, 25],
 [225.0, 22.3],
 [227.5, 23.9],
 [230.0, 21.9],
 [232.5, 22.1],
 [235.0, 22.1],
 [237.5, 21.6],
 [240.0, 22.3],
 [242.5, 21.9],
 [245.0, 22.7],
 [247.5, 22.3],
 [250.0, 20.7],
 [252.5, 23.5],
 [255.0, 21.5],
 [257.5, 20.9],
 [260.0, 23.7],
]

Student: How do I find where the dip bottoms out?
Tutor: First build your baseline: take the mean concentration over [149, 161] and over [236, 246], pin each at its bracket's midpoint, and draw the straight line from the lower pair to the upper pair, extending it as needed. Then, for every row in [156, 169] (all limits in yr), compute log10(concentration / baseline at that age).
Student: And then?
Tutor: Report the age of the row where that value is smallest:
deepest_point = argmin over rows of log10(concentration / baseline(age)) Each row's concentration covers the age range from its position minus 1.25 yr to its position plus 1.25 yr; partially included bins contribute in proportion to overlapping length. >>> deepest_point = 157.5 yr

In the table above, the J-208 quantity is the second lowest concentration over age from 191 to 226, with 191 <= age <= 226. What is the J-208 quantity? 21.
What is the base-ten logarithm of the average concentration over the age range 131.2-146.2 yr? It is 1.37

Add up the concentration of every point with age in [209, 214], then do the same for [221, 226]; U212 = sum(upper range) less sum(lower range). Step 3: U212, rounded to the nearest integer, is -2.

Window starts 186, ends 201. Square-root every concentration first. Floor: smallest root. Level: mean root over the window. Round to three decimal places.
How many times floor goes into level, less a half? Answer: 0.537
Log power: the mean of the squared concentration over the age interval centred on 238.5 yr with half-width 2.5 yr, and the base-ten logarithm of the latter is 2.683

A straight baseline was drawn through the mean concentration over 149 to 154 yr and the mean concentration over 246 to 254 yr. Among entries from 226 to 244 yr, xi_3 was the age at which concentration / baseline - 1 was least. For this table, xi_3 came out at 237.5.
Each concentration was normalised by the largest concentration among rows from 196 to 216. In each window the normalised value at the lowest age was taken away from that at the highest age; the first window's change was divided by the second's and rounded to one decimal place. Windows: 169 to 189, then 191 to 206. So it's -3.4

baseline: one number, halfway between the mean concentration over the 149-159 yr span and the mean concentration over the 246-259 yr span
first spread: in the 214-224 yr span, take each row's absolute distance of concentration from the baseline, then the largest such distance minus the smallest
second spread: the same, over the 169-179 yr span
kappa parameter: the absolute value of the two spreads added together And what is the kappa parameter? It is 4.6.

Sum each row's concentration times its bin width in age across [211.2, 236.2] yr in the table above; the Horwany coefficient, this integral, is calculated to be 587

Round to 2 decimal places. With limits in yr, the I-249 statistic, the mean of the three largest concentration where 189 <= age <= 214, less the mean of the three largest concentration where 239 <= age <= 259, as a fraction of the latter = 0.11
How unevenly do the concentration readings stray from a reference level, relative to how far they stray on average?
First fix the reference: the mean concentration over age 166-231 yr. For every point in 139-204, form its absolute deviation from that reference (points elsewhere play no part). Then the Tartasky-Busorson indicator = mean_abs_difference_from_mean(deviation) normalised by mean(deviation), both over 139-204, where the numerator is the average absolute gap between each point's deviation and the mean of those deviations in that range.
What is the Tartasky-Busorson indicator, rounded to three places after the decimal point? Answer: 0.396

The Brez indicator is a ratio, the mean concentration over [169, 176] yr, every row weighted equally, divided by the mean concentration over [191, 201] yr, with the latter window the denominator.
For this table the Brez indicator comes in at 1.17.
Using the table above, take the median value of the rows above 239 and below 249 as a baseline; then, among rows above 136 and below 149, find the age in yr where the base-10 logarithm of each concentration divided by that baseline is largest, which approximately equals 142.5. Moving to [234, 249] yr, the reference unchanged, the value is 245.0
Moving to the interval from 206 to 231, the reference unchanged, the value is 207.5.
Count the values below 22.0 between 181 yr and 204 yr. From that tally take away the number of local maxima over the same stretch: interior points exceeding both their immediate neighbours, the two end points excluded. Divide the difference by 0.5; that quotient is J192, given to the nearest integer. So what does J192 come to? 10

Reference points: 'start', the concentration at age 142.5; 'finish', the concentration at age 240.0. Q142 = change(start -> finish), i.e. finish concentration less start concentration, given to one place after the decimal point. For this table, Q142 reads -3.7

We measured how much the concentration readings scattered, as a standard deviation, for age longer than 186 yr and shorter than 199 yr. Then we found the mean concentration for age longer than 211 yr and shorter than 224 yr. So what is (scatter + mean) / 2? 12.7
